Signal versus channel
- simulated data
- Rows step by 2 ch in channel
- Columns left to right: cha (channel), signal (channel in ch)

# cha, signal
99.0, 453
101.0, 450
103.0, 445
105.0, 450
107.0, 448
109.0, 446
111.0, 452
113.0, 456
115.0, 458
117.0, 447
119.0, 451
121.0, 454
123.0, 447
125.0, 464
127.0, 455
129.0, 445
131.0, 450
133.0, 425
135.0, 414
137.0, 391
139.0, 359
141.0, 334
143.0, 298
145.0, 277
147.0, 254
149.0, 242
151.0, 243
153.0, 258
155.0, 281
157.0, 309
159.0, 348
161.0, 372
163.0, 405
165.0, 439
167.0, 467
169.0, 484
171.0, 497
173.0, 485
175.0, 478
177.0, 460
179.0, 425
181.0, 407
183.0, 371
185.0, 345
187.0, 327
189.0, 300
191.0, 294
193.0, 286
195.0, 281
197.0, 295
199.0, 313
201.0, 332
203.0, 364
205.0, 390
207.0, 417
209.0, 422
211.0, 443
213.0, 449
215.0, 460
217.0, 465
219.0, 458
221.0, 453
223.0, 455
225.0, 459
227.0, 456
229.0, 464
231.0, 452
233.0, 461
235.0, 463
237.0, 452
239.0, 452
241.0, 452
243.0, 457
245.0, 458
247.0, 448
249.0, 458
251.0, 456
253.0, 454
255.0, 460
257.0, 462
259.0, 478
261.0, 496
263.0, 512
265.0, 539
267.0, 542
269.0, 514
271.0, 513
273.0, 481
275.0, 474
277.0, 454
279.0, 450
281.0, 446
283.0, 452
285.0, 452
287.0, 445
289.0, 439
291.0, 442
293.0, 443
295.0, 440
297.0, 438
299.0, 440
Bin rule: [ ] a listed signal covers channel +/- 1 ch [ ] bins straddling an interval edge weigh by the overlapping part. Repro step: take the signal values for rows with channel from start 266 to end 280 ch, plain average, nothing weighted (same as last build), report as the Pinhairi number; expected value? 490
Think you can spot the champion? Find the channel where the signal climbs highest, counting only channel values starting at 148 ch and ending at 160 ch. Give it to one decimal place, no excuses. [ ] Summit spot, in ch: 159.0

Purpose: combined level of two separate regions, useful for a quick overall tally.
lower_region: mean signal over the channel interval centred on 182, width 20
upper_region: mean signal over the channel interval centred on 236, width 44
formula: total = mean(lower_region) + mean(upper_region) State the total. 846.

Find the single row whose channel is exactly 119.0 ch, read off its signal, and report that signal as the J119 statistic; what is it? 451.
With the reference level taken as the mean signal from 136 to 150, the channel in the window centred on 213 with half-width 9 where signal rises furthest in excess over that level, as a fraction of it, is 217.0 ch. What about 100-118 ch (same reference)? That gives 115.0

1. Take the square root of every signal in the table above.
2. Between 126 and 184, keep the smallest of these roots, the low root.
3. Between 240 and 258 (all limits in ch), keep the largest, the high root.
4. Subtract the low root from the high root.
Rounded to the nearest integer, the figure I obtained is 6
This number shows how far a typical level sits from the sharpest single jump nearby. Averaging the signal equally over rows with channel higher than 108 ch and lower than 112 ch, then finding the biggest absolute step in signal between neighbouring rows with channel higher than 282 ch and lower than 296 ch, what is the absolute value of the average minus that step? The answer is 442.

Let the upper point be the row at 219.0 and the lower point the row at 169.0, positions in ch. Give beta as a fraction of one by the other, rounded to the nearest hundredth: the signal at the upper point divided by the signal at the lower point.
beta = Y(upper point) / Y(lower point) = 0.95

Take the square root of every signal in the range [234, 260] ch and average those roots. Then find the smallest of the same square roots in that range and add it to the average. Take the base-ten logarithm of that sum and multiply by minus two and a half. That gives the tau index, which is -4.07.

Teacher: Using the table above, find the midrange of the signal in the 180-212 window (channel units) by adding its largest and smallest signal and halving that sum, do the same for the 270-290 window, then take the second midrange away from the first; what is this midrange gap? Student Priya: -114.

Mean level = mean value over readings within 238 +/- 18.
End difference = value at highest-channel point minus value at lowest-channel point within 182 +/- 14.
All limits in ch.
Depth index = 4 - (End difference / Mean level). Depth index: 4.45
